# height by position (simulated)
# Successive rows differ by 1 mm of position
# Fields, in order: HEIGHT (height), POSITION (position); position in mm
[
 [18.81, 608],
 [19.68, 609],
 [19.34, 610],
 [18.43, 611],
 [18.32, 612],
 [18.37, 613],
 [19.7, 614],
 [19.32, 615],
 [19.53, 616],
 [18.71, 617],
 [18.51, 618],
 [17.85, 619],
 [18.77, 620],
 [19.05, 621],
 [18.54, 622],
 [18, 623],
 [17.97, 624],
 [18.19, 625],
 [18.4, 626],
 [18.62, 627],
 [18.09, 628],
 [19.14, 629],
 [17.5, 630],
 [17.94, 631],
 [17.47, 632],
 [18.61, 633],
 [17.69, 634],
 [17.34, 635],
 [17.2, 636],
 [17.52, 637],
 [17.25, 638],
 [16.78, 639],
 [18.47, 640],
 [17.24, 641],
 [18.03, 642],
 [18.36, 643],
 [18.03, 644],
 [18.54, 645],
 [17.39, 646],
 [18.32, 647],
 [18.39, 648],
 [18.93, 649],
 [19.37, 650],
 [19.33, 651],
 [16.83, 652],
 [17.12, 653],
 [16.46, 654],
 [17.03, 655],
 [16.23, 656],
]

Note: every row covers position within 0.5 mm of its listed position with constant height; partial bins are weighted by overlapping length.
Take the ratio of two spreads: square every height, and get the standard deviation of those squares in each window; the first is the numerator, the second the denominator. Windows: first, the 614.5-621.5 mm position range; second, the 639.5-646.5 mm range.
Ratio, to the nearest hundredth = 1.13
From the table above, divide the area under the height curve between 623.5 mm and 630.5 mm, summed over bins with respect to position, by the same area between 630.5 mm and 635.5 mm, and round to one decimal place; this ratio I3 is 1.4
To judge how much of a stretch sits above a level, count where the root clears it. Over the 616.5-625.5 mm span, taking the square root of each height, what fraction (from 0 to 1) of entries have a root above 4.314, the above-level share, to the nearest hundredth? 0.33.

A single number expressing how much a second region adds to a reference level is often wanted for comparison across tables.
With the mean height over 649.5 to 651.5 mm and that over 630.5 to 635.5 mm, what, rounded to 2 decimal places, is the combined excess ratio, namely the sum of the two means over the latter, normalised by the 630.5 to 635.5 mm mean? 2.09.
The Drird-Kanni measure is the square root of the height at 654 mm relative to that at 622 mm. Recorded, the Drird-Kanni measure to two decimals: 0.94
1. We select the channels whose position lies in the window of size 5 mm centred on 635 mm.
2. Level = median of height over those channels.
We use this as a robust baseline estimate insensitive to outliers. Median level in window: 17.5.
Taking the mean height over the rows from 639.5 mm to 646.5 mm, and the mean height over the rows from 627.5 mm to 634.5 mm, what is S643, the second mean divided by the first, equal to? 1.00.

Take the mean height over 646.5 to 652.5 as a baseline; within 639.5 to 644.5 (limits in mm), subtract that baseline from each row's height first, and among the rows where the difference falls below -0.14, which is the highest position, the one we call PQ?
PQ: 644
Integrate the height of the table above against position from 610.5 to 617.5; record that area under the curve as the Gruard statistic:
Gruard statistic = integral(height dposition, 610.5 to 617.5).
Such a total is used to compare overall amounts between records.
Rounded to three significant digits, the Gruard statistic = 132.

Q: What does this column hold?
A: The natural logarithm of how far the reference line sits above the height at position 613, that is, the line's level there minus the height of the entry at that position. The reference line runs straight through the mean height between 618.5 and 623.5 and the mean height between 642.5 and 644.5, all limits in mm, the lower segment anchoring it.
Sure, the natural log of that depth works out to -1.8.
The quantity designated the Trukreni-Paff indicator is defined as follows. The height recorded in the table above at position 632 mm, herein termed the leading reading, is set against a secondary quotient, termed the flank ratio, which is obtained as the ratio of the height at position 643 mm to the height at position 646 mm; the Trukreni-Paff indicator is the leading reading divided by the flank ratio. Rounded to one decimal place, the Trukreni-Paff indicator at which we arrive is 16.5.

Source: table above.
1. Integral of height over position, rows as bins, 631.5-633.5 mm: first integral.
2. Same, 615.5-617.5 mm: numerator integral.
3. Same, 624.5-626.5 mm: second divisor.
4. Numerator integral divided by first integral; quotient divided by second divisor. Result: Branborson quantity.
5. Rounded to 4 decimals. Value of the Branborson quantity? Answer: 0.0290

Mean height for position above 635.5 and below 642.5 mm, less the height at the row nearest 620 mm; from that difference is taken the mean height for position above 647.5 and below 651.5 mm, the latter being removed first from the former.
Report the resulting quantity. -20.3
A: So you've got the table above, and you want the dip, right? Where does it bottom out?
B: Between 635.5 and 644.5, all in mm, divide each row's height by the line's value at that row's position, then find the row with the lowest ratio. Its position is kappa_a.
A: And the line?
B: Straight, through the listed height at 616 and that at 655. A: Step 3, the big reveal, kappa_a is 639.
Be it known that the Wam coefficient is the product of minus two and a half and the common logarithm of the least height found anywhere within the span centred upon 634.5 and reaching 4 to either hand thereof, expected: -3.09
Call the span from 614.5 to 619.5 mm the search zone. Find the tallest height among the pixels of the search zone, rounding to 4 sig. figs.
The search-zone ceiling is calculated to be 19.53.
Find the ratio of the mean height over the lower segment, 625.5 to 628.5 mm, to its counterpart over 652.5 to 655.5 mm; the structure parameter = 1.09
